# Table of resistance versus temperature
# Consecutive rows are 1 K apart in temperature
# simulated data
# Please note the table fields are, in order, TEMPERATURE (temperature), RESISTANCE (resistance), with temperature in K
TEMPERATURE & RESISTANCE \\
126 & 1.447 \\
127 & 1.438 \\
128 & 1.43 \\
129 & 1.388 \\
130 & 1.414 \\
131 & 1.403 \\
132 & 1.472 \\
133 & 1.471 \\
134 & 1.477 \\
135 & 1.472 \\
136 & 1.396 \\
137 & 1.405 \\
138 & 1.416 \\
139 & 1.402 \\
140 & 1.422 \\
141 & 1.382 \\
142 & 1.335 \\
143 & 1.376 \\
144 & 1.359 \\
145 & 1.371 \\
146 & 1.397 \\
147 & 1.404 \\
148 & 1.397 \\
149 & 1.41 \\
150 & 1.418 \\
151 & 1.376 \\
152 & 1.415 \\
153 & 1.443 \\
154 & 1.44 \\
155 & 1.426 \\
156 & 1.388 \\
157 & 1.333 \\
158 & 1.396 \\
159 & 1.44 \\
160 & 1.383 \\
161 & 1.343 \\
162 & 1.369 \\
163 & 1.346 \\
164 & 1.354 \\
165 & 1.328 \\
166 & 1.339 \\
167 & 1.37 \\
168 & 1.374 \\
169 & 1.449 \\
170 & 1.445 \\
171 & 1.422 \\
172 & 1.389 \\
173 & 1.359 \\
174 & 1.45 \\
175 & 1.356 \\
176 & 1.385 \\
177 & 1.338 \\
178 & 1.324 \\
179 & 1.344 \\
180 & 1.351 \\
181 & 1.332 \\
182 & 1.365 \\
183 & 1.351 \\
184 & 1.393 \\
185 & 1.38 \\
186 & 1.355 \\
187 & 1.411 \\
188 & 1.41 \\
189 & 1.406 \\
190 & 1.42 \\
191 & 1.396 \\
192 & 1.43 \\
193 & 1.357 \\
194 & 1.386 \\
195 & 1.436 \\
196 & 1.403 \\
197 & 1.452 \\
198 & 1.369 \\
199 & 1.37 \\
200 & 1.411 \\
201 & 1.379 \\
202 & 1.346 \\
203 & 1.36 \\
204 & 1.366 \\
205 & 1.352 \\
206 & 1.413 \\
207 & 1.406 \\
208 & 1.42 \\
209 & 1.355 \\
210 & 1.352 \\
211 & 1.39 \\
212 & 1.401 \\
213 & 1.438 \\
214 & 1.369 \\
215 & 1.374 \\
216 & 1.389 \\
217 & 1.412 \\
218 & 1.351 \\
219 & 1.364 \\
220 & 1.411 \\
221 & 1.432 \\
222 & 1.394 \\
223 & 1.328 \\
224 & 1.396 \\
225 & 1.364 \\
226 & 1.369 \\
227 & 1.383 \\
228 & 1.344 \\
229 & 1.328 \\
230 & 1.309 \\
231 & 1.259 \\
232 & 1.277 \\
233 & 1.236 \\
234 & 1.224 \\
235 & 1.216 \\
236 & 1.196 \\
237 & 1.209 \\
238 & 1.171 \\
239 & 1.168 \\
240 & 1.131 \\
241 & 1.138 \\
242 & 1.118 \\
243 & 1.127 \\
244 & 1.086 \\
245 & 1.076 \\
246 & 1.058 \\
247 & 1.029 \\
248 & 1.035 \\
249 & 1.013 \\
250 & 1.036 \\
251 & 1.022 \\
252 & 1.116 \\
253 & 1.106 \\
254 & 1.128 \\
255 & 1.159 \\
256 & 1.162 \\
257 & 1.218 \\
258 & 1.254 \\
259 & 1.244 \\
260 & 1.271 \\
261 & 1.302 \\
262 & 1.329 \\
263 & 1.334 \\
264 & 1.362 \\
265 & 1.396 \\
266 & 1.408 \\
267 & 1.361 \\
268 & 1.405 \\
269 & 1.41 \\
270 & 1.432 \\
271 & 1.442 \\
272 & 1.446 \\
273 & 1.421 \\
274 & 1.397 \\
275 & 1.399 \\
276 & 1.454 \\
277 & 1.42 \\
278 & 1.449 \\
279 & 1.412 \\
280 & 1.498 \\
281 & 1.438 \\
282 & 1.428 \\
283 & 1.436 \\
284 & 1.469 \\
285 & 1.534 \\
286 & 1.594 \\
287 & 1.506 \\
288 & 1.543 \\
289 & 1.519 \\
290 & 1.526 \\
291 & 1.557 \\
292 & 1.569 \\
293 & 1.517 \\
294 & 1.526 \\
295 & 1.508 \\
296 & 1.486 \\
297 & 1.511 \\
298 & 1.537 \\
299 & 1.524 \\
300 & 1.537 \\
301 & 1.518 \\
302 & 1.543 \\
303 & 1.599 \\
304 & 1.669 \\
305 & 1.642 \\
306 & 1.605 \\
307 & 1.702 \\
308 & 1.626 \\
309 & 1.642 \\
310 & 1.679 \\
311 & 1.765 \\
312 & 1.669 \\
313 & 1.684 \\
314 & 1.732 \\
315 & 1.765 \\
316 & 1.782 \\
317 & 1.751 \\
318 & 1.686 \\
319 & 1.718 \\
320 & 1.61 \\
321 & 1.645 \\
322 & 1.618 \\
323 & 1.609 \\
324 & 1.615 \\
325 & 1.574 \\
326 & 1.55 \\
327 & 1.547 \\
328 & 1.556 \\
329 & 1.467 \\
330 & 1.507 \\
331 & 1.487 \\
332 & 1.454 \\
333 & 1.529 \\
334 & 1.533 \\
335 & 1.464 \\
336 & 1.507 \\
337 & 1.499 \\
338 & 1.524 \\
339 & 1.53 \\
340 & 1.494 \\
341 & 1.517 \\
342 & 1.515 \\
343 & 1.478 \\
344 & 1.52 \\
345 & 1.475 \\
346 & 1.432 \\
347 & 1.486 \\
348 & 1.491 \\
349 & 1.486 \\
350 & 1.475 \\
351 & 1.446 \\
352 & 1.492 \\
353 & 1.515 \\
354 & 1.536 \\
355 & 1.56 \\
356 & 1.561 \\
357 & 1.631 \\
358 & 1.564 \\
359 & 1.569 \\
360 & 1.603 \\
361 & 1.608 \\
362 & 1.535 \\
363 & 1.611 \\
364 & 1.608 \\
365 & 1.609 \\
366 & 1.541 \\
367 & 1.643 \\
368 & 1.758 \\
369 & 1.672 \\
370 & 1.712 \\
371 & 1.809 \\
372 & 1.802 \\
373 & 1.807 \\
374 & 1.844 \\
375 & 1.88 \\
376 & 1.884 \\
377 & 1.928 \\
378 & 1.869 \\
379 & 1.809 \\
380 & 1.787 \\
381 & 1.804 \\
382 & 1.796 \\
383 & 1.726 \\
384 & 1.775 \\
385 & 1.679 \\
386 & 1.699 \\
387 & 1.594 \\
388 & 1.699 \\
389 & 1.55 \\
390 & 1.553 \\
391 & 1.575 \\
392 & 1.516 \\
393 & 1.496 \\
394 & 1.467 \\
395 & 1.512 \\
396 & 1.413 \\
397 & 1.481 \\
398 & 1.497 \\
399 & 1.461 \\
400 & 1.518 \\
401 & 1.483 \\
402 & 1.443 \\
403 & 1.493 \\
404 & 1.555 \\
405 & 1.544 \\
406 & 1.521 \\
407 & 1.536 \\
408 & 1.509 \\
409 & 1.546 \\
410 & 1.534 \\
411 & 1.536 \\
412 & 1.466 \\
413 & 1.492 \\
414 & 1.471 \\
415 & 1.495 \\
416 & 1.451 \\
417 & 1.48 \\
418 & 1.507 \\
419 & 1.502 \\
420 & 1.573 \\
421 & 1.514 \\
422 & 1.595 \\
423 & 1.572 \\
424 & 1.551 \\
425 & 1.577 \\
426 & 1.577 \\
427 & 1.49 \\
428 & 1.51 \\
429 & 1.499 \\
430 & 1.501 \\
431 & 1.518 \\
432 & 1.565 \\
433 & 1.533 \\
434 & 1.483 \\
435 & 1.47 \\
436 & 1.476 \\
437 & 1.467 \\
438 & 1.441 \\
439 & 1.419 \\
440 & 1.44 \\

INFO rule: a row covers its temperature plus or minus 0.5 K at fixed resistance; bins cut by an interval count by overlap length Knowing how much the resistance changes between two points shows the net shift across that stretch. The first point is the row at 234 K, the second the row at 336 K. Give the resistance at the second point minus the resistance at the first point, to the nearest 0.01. 0.28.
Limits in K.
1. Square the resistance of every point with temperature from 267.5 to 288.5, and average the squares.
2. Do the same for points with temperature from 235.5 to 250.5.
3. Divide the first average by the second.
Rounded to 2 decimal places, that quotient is 1.72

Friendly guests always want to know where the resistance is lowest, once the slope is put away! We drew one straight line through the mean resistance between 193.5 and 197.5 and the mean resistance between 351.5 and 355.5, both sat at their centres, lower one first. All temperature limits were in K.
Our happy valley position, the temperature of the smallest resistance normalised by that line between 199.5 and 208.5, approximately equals 202 K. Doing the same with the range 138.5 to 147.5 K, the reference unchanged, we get 142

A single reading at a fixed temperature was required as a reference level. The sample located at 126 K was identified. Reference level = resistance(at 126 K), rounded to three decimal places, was 1.447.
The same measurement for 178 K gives 1.324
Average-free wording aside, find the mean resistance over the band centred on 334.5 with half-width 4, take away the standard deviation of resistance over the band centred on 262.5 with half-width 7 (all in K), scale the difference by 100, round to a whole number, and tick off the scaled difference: 142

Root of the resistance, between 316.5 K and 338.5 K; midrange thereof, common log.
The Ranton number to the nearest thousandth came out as 0.102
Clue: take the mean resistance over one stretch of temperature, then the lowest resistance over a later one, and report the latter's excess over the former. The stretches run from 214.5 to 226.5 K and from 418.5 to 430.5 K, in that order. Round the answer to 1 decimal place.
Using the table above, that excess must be 0.1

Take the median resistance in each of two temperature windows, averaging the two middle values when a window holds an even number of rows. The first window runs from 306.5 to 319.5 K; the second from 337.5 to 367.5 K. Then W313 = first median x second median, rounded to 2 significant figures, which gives 2.6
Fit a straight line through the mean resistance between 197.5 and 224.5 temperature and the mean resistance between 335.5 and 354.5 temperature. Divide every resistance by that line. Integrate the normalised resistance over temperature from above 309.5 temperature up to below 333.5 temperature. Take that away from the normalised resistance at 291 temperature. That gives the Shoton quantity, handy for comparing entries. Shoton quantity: -25.4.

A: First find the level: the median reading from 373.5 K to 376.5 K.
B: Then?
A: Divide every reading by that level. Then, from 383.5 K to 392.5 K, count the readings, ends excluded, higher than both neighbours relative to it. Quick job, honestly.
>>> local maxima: 3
